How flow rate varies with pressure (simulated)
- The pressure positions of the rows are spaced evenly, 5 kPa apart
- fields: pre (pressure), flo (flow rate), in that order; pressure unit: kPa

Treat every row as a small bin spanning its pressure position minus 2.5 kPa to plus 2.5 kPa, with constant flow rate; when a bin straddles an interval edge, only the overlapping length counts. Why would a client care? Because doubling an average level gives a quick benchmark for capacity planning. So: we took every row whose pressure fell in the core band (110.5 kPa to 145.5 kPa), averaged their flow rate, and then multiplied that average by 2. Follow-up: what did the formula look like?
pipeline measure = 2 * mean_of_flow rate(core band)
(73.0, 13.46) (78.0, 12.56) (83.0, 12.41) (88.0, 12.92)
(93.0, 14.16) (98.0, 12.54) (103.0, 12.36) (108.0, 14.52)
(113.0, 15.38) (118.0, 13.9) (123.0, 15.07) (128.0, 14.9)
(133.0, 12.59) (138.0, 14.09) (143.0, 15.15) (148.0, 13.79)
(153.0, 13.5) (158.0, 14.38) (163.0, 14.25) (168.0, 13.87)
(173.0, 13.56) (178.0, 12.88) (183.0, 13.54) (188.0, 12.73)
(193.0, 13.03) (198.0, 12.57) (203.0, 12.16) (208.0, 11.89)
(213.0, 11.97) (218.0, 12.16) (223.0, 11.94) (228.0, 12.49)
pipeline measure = 28.9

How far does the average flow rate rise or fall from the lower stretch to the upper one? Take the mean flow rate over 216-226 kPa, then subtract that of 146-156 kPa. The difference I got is -1.6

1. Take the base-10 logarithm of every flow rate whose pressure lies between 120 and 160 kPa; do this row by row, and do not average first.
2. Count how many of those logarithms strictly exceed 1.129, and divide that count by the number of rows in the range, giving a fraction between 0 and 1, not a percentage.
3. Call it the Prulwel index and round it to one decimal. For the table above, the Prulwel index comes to 0.9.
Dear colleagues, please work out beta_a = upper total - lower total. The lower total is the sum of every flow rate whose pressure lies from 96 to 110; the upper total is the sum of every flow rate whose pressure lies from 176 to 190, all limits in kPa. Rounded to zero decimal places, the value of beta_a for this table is 0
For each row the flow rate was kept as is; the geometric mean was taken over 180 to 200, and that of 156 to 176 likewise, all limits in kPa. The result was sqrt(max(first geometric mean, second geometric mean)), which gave 3.74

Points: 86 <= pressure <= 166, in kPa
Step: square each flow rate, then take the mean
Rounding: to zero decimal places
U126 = 196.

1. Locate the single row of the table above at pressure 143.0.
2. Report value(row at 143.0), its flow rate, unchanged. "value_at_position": 15.15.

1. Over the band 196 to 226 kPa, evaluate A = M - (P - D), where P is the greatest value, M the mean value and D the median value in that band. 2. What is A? 11.6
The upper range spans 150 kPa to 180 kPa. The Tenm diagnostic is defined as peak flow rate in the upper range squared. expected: 207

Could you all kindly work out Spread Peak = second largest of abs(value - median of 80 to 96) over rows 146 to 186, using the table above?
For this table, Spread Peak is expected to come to 1.3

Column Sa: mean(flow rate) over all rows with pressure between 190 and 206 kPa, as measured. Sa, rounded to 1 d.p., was 12.6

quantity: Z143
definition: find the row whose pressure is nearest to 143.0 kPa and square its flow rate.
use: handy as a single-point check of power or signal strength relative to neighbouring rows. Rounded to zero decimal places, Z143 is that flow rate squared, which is 230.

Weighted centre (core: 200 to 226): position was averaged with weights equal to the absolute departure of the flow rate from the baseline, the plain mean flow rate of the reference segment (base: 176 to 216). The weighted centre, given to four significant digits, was 213.3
